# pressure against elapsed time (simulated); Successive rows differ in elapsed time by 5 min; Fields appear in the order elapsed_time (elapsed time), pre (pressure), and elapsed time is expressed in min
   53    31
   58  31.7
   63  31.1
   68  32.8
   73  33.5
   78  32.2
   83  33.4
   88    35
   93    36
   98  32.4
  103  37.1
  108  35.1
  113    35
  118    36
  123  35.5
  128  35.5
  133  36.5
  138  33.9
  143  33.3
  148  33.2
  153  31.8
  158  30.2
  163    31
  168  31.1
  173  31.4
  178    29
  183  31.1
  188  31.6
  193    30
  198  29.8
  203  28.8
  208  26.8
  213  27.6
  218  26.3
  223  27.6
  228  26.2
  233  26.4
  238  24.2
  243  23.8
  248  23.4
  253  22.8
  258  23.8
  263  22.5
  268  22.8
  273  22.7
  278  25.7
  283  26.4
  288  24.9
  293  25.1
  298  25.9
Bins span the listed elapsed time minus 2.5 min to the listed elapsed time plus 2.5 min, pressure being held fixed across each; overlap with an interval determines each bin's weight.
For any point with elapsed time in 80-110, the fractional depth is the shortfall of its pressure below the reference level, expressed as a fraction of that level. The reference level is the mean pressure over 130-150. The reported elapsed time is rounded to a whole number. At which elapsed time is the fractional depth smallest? 103 min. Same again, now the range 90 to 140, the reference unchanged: 103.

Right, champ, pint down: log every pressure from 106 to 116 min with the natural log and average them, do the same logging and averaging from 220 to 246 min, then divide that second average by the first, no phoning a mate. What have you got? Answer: 0.91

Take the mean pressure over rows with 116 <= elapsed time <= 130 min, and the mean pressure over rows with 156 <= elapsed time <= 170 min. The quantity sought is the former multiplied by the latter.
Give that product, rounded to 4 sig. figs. 1097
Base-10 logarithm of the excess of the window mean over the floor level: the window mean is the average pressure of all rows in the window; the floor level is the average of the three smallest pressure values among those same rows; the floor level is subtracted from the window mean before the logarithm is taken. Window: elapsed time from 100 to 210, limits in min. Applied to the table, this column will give 0.63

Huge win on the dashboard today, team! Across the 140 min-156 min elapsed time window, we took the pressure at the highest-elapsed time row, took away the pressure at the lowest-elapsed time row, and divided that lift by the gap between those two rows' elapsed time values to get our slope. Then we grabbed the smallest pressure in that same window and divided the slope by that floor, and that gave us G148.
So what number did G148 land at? -0.0047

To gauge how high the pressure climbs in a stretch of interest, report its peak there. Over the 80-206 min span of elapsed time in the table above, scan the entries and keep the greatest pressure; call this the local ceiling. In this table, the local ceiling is 37.1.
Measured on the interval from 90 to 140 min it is 37.1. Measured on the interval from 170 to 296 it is 31.6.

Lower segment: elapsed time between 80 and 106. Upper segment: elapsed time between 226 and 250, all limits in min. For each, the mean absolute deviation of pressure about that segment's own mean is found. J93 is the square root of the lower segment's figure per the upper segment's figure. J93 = 1.12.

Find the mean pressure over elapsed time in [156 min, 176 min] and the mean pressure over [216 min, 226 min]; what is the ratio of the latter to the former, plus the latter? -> 27.8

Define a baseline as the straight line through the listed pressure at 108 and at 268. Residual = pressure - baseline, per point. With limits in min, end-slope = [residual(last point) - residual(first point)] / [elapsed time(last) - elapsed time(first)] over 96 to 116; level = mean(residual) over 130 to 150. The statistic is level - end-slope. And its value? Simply 1.4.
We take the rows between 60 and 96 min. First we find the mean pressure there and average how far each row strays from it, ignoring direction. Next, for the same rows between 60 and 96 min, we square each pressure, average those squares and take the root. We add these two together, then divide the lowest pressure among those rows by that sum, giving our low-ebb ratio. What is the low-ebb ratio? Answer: 0.897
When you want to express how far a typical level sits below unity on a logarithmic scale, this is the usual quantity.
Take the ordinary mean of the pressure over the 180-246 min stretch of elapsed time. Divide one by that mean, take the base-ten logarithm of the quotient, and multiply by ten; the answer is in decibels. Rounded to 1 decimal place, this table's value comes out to -14.4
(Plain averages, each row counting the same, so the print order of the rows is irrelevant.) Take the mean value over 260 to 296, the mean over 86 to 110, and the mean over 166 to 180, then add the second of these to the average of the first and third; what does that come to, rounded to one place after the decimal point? 62.5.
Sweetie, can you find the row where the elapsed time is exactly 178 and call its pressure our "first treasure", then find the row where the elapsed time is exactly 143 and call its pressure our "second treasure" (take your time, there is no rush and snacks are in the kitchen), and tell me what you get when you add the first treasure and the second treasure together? 62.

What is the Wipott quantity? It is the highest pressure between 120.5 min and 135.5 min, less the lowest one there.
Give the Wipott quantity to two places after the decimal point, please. 1.00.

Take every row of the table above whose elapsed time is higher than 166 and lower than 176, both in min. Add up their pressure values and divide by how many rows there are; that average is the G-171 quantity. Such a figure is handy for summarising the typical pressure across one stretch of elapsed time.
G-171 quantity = 31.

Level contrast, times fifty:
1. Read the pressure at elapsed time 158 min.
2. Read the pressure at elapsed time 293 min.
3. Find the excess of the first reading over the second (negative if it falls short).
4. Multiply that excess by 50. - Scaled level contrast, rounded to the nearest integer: 255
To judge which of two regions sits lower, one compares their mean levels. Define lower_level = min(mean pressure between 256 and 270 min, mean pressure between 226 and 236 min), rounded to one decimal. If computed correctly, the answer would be 23.0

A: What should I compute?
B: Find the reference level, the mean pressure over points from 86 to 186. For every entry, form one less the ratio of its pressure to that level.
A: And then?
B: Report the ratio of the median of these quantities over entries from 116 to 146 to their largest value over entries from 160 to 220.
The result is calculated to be -0.3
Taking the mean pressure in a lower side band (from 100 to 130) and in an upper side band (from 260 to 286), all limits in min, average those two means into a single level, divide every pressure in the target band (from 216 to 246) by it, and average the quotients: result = 0.86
